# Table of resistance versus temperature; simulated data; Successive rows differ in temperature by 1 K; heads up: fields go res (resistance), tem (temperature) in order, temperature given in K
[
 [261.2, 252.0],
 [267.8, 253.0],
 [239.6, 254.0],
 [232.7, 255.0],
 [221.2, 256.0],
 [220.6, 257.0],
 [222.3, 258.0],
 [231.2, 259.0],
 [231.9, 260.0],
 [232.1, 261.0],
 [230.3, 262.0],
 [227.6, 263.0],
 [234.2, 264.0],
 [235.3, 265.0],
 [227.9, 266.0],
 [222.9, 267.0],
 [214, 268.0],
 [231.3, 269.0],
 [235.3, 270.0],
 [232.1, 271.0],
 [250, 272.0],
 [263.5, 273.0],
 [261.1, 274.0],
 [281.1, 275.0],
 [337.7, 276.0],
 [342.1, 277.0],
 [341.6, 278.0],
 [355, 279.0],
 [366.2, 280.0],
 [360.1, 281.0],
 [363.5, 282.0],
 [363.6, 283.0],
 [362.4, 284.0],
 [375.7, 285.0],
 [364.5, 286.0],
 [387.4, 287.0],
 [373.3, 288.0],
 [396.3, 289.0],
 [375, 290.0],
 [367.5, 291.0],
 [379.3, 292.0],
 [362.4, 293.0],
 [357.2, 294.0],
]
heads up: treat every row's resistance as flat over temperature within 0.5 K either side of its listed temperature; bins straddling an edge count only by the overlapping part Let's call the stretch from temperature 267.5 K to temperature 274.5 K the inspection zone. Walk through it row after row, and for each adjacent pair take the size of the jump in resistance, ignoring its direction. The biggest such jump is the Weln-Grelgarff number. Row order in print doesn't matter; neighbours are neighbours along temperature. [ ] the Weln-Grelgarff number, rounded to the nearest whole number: 18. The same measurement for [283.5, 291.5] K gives 23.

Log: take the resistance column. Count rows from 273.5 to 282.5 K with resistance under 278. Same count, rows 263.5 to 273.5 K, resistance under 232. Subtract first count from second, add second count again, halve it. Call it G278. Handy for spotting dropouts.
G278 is 3.5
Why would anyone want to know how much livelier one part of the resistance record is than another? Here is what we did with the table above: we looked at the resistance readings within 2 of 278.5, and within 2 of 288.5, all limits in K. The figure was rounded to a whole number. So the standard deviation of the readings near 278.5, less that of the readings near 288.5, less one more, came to 0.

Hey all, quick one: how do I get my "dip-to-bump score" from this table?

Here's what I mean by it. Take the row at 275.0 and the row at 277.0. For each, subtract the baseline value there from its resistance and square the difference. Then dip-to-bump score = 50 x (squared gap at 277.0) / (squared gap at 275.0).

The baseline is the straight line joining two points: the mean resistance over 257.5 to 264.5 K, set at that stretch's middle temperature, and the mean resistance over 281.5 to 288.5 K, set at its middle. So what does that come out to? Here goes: 19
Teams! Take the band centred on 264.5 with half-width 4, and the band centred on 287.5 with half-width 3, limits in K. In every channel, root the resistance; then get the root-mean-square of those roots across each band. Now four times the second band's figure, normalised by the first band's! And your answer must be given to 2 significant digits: 5.2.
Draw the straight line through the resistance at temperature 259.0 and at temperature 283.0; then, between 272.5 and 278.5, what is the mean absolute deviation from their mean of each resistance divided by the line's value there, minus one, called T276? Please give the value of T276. 0.087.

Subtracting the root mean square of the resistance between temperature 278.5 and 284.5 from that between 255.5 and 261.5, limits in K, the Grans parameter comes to -135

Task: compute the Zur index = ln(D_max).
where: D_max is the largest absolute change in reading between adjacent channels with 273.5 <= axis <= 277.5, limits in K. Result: 4.0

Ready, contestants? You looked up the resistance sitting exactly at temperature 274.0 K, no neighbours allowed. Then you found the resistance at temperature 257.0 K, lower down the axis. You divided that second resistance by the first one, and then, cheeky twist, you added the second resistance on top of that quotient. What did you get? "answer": 221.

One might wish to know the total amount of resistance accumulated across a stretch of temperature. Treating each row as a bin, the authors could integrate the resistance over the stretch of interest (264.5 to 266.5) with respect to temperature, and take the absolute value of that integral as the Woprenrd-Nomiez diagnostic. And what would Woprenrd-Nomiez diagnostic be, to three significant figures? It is 463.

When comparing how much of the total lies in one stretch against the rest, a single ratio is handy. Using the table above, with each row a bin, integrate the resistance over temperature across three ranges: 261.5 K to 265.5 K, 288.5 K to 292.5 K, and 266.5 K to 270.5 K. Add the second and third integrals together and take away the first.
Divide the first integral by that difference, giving 0.62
